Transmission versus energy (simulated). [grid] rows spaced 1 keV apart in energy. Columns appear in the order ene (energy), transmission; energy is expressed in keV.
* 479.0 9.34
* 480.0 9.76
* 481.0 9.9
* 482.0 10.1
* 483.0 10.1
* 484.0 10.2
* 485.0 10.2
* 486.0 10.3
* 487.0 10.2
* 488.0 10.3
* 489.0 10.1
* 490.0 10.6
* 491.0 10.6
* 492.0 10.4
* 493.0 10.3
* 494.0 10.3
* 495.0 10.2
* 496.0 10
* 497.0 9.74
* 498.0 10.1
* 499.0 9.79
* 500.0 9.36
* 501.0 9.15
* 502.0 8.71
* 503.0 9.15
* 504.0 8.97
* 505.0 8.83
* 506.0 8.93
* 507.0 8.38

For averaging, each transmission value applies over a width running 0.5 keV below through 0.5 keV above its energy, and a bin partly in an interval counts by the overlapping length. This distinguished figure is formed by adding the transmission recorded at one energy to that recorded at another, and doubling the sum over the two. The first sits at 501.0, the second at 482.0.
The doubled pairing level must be 38.5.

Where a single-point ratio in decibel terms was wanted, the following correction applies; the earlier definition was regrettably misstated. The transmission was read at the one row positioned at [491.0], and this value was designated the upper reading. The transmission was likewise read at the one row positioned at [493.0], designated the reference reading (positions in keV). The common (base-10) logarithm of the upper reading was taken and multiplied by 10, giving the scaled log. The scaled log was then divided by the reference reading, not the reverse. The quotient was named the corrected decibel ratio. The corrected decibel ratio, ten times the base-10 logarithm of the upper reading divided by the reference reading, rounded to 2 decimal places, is 1.00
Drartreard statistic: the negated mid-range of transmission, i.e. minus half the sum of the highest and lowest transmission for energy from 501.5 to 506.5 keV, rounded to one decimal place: -8.9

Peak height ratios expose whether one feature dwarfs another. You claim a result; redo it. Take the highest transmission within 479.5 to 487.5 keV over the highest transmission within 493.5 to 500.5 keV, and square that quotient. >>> 1.00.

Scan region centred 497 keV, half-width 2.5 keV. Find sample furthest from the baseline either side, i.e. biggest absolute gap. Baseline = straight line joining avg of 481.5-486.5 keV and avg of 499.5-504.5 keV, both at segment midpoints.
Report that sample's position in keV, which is 498.0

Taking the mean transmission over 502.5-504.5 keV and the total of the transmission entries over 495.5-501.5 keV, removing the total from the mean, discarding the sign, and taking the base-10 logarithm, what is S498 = 1.69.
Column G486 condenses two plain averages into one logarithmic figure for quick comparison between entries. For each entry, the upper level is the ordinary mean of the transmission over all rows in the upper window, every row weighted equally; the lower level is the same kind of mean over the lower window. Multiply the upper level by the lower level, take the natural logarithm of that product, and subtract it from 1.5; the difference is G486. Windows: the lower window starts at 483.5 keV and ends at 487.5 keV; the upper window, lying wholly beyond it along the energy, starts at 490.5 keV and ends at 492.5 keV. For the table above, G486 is -3.18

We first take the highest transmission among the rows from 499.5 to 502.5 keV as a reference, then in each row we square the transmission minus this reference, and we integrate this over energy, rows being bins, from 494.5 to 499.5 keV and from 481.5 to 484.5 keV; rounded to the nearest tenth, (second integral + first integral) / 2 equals 1.9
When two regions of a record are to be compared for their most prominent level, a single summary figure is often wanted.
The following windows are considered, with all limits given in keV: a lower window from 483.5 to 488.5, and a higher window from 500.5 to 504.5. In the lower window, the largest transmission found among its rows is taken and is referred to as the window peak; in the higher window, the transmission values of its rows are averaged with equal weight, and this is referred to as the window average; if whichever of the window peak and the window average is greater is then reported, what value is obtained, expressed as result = 10.30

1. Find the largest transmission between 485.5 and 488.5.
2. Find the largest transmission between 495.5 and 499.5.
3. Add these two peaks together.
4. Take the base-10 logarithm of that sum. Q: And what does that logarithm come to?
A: 1.31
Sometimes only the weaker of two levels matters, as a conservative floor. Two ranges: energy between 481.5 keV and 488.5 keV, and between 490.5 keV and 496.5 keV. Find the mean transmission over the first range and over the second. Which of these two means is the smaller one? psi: 10.2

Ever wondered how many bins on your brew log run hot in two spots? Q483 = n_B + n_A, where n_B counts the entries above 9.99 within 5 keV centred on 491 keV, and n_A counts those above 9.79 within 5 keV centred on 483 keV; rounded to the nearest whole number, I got 10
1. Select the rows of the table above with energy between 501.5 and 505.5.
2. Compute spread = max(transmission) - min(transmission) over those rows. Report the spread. 0.4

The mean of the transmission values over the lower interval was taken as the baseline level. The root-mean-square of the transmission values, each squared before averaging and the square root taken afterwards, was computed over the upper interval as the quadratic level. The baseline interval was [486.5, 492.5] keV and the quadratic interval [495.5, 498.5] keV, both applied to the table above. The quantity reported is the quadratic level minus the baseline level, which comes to -0.42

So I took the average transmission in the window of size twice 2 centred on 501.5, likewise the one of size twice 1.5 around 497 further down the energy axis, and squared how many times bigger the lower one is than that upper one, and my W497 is 1.20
